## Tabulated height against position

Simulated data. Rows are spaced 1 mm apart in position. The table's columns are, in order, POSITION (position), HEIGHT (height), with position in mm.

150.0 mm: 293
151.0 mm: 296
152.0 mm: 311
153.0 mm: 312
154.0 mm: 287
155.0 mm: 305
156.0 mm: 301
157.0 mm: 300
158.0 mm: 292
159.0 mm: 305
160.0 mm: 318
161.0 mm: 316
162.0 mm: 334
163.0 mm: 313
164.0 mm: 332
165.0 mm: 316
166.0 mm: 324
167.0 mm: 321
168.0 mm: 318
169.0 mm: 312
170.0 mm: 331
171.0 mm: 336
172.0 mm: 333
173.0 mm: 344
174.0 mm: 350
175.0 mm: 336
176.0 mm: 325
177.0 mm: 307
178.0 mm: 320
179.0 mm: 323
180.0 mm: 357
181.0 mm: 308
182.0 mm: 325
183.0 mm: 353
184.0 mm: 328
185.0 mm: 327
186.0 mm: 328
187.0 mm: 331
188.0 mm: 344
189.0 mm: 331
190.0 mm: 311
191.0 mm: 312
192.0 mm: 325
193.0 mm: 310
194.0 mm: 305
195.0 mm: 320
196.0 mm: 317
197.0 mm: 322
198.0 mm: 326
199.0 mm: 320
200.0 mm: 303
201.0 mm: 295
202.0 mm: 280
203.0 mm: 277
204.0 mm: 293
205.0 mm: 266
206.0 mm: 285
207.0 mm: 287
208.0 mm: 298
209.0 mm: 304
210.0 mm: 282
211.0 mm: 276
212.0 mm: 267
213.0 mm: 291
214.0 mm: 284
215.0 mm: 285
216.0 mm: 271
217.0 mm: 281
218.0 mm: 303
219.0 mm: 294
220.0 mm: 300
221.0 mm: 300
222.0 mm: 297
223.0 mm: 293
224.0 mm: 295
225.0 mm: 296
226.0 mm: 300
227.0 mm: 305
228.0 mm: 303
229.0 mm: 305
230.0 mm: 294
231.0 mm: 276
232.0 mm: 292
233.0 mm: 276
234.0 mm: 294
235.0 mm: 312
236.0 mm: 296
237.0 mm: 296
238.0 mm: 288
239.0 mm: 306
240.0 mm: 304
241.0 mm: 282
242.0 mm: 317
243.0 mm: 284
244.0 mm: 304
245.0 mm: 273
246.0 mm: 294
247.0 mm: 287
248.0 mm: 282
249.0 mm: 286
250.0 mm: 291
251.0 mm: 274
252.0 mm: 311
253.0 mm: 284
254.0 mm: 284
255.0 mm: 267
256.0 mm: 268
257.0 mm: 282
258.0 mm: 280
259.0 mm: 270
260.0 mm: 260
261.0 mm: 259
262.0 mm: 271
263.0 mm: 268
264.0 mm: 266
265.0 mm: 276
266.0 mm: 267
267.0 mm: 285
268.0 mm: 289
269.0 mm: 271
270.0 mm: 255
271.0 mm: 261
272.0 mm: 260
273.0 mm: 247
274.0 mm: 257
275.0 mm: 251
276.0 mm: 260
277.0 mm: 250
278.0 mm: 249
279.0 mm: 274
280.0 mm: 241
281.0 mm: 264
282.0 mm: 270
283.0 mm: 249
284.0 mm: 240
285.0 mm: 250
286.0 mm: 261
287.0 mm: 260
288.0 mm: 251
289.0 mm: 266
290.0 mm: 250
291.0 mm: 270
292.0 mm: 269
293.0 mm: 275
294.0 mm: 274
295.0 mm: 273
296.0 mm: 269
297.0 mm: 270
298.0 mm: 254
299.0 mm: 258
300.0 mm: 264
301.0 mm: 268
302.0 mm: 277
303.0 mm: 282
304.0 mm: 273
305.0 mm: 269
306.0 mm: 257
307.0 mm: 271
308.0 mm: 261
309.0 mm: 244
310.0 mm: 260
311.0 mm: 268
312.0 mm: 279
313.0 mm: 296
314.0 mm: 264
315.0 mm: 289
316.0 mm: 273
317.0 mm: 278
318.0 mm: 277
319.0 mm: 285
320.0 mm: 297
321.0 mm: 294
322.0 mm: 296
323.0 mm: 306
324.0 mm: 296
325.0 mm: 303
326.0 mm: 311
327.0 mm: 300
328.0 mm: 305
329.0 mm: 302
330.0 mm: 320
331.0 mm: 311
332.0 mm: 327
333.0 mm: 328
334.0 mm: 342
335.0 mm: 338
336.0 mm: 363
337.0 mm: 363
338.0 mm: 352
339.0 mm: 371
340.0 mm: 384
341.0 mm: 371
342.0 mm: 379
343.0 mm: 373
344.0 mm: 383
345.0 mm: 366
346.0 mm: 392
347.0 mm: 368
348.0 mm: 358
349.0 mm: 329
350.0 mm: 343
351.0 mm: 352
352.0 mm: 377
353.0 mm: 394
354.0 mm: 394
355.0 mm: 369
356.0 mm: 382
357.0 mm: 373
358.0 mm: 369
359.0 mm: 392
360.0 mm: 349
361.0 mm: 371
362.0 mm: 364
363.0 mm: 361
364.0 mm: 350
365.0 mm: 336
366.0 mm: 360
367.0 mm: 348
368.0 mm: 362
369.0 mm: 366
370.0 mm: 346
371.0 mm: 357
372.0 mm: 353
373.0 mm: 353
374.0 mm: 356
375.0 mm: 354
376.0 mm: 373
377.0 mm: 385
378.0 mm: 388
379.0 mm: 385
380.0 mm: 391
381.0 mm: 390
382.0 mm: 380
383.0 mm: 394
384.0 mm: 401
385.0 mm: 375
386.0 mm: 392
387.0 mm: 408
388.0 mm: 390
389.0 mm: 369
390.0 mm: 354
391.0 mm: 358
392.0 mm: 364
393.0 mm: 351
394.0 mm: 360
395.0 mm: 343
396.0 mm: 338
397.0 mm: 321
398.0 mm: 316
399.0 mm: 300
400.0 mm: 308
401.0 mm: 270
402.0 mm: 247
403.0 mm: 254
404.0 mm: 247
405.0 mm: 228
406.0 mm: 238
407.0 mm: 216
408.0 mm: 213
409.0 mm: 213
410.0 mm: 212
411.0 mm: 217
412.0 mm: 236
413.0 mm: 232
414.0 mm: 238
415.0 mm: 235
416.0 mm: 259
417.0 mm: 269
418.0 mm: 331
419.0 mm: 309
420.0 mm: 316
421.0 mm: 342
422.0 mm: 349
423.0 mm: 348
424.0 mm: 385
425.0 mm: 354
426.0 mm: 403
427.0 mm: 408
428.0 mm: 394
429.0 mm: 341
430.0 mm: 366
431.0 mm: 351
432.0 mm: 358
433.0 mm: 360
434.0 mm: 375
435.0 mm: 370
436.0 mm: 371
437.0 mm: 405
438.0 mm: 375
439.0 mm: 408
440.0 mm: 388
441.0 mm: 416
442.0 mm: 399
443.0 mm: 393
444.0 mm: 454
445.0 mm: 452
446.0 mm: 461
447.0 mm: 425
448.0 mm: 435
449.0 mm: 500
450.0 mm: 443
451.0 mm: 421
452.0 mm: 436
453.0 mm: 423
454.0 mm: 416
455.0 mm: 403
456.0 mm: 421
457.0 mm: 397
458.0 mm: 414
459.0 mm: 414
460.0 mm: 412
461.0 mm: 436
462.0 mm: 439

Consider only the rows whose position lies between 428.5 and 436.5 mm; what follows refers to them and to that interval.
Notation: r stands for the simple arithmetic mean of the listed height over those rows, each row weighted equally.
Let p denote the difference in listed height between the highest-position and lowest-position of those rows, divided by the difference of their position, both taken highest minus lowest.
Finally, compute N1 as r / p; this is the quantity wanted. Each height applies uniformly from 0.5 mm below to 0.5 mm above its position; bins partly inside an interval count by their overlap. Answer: 84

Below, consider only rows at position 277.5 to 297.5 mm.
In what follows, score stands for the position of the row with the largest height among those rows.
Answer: 293.0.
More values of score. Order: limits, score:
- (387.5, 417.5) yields 388.0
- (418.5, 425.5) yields 424.0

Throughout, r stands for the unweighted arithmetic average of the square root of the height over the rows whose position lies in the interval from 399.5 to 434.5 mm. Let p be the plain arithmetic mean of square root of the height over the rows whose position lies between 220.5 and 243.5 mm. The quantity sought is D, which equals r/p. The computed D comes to 1.00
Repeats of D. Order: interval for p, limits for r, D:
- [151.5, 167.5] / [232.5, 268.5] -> 0.95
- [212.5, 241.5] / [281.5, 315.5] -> 0.95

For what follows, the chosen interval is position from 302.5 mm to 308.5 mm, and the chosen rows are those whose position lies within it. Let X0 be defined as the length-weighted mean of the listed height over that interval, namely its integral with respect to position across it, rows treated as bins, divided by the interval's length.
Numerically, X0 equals 269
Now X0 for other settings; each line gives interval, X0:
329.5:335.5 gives 328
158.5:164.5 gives 320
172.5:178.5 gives 330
